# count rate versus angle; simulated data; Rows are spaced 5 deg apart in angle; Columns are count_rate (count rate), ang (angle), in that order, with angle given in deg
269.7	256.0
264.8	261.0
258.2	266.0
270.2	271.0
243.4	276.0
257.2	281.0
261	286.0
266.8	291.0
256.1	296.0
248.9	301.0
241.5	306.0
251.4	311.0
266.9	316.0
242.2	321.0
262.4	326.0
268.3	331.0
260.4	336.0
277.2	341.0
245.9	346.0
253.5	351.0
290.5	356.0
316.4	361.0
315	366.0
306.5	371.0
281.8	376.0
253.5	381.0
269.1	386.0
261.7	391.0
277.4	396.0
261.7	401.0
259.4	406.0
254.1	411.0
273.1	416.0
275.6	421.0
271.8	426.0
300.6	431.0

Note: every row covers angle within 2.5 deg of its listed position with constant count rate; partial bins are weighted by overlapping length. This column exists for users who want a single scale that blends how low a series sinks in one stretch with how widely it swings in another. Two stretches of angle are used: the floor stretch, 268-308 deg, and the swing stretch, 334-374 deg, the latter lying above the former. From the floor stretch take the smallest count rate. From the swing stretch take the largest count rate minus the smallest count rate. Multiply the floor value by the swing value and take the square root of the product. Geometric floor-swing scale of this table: 130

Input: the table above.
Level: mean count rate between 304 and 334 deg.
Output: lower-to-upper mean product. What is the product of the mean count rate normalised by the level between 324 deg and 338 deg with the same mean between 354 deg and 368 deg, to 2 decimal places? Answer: 1.24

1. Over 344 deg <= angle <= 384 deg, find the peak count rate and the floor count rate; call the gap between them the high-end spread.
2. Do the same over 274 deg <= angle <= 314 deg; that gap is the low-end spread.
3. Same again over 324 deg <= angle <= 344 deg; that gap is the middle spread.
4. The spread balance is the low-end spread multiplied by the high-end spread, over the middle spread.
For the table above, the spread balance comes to 106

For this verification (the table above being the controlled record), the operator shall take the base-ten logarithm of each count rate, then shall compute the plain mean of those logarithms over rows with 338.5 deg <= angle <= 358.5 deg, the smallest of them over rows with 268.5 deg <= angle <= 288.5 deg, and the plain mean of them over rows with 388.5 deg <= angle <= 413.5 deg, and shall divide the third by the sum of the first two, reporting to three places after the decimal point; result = 0.503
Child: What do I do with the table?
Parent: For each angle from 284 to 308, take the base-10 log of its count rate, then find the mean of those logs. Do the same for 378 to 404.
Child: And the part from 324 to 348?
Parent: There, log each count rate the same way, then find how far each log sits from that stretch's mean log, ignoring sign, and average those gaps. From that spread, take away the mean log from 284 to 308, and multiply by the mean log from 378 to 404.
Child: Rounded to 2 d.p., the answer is -5.80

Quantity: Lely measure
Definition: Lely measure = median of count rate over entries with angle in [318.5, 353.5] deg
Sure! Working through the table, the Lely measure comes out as 260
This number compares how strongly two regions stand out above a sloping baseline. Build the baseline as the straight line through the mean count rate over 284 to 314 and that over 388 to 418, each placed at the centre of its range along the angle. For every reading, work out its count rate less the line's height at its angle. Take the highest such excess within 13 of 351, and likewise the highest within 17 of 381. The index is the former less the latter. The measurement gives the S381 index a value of 2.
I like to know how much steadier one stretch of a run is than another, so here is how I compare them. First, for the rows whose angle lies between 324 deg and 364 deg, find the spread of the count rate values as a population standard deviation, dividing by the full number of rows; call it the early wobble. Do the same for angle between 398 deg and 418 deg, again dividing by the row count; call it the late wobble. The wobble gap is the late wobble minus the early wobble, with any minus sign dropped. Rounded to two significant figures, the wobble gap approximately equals 14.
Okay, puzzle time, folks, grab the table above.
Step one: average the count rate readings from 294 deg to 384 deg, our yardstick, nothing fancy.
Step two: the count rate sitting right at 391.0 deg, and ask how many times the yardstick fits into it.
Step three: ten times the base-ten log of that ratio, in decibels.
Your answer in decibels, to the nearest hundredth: -0.12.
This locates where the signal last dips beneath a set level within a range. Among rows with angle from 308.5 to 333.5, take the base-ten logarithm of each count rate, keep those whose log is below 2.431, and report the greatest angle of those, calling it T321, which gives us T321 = 331.0 deg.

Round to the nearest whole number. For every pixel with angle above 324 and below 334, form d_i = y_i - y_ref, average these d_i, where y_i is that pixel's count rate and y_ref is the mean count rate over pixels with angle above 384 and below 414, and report 1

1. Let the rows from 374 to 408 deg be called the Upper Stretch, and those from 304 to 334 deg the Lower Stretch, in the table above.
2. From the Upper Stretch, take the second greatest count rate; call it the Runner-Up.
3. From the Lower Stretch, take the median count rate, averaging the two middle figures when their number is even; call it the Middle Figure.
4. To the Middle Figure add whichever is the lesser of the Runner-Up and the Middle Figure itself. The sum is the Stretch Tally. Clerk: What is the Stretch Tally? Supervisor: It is 514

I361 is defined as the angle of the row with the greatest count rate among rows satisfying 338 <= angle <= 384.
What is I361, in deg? 361.0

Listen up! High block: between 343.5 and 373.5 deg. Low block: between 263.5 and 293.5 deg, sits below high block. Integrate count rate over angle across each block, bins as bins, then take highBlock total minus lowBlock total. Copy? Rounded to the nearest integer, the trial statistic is 855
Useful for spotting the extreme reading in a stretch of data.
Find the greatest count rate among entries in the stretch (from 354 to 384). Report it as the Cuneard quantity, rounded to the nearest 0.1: 316.4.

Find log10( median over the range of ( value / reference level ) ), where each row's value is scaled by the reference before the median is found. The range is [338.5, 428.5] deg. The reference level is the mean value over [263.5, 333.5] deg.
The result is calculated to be 0.026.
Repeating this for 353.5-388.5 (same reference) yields 0.054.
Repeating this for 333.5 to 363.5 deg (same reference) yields 0.020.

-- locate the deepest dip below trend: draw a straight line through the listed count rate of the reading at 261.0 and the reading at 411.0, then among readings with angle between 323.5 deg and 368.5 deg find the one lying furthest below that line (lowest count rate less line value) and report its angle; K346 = 346.0 deg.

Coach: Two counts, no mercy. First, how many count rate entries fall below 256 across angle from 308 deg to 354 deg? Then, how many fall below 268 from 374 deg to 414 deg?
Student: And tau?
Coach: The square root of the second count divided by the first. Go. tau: 1.12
